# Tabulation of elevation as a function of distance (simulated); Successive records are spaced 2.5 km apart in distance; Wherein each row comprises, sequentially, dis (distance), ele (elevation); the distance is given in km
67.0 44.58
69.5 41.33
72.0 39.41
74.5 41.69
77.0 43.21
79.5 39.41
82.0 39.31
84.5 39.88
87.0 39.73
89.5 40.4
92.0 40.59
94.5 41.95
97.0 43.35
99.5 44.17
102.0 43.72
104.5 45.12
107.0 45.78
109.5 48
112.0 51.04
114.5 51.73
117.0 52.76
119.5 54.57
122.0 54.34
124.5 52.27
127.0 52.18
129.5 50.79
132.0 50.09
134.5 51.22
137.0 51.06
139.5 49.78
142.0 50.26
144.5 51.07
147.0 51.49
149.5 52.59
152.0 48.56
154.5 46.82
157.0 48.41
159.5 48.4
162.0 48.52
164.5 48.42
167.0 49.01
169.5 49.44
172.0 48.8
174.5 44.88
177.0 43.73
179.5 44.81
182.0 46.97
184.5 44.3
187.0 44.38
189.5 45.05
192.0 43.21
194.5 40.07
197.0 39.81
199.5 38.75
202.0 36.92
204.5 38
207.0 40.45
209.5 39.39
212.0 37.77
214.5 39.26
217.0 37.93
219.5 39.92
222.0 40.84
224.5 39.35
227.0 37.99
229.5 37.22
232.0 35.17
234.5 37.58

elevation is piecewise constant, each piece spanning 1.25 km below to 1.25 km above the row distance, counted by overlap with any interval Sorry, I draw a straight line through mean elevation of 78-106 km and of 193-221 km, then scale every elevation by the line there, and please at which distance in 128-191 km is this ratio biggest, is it 149.5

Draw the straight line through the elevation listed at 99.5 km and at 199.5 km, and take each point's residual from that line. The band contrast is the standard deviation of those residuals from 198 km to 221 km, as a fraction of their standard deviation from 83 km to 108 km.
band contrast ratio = 0.49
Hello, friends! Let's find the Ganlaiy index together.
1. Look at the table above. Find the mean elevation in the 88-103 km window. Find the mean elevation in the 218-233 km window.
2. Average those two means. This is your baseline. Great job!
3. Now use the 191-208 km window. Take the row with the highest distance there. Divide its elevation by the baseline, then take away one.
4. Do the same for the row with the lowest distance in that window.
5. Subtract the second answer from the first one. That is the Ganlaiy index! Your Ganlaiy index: -0.07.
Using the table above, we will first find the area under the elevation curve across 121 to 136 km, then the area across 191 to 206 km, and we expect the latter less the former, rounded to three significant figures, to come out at -185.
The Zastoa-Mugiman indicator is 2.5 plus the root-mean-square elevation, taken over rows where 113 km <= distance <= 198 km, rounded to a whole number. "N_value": 51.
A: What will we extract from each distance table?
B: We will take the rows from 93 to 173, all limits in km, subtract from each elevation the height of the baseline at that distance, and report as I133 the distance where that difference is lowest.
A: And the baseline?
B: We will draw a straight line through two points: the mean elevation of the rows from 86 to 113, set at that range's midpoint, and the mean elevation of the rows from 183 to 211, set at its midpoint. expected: 94.5 km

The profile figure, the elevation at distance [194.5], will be 40.07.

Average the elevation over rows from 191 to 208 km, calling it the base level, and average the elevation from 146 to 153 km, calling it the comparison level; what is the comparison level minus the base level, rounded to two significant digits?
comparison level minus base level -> 11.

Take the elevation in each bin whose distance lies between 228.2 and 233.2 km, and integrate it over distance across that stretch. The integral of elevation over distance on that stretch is 181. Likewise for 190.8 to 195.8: 208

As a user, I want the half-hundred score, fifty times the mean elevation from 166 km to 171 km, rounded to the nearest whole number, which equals 2461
